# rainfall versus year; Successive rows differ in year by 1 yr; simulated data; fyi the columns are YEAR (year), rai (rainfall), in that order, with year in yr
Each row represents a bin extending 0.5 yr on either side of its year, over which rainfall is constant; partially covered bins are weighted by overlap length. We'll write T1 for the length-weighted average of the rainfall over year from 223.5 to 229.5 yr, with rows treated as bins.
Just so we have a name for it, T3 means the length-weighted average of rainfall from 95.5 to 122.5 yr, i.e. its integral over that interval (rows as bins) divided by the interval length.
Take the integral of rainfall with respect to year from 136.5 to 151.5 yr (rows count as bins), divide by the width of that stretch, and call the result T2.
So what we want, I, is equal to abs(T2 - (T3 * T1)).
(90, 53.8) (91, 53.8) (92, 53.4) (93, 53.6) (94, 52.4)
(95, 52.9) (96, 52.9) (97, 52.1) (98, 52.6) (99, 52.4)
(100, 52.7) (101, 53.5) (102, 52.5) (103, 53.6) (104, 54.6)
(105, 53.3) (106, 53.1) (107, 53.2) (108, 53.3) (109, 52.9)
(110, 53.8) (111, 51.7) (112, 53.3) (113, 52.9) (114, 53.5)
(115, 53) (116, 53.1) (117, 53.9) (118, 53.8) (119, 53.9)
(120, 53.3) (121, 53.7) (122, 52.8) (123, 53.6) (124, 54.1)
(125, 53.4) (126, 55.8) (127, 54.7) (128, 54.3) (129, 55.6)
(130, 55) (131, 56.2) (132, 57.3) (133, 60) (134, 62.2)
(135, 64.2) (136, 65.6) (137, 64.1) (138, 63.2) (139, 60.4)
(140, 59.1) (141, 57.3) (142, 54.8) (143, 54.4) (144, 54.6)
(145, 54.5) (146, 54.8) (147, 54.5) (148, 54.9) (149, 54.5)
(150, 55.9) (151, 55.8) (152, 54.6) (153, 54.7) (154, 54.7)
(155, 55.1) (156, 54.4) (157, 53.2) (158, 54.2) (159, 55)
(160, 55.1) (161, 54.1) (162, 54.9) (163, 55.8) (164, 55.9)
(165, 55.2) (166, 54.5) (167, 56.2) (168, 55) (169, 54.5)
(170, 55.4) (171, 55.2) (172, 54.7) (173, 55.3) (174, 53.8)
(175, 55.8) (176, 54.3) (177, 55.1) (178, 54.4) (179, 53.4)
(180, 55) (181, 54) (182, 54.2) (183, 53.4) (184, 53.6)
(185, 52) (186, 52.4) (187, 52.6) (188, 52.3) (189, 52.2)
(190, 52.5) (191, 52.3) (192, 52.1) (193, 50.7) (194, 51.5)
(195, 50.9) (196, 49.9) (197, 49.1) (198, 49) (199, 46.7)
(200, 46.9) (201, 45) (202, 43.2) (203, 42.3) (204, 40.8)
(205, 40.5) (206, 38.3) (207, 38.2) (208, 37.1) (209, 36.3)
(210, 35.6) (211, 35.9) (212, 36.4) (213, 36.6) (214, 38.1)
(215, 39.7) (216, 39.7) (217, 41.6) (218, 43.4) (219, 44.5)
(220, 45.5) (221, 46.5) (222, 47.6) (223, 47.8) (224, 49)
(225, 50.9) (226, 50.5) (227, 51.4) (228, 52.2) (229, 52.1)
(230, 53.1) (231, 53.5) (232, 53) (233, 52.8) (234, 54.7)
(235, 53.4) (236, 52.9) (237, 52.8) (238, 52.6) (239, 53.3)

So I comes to 2655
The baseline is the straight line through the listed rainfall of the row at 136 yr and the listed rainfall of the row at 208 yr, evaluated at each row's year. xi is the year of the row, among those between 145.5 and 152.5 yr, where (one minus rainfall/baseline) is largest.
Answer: 146 yr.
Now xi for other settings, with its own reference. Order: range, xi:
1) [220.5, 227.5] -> 221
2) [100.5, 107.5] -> 102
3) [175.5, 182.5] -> 176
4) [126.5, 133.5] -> 128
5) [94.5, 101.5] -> 97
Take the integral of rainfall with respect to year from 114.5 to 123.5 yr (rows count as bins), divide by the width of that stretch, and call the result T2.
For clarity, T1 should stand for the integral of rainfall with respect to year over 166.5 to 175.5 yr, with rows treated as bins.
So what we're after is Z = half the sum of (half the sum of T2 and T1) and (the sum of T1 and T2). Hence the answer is 412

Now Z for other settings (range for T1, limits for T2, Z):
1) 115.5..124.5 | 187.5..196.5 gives 400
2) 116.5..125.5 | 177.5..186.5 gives 402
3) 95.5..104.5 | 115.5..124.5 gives 398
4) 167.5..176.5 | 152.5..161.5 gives 411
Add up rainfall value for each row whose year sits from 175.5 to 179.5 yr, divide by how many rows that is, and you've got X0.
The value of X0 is 54.3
